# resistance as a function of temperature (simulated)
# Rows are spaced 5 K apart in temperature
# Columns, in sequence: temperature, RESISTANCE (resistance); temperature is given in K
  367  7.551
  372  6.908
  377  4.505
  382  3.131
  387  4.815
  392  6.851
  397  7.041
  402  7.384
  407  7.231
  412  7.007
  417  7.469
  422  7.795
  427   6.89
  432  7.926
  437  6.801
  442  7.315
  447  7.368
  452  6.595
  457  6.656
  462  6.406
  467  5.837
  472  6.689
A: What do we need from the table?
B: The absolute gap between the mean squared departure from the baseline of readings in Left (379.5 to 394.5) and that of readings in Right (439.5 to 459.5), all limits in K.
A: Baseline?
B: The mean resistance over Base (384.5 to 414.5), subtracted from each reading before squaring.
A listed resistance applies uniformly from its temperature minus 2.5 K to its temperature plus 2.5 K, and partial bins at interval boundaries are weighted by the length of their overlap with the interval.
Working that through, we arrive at 5.3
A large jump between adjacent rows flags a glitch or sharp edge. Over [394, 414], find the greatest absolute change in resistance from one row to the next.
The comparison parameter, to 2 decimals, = 0.34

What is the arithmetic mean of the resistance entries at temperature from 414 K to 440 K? 7.4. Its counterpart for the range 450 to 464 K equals 6.6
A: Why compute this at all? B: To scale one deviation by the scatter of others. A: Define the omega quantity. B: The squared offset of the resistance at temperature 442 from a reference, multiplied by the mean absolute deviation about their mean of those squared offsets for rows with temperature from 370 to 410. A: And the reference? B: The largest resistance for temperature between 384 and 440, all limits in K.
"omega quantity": 2.5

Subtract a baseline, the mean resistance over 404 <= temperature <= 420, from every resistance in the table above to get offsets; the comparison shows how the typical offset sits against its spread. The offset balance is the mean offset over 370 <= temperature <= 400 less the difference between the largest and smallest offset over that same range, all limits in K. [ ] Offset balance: -5.6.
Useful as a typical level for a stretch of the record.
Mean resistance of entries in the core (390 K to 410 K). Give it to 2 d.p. 7.13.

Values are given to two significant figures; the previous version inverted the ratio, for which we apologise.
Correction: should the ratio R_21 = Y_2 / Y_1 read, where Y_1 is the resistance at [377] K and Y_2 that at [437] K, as 1.5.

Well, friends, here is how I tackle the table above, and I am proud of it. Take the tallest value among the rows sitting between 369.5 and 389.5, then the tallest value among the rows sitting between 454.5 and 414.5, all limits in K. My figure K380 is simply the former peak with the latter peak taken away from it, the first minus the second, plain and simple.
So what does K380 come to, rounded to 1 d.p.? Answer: -1.0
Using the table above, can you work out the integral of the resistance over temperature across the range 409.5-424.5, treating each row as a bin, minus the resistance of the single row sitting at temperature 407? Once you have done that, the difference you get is 104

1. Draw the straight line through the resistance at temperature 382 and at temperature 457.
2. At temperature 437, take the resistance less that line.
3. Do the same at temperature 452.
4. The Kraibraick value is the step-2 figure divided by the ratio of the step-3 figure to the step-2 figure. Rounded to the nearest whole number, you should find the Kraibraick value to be 7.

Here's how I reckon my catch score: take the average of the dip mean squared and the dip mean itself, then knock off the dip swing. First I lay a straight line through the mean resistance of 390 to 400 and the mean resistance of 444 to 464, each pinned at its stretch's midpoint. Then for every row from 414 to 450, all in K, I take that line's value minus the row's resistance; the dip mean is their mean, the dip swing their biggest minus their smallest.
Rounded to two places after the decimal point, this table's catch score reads -1.23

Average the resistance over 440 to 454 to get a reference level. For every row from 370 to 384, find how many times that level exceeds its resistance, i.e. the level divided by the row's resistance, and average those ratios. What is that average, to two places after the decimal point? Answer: 1.62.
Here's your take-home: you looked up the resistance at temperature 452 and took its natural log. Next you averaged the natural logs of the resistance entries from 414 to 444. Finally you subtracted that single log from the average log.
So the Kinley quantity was 0.11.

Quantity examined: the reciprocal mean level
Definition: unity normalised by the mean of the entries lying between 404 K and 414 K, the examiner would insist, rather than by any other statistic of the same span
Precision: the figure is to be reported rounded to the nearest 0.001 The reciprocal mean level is 0.140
